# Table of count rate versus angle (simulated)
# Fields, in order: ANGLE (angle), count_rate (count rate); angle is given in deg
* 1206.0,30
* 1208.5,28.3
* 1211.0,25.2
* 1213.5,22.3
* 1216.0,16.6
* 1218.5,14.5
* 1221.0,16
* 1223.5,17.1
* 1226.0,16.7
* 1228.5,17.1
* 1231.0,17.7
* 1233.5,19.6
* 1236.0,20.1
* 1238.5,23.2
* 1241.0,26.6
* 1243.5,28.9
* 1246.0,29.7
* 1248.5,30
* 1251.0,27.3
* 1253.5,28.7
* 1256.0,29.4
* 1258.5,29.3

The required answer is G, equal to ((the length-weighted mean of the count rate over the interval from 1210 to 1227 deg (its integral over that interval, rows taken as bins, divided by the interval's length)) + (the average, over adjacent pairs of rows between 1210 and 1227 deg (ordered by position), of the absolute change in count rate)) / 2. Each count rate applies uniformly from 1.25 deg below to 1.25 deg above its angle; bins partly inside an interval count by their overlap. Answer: 10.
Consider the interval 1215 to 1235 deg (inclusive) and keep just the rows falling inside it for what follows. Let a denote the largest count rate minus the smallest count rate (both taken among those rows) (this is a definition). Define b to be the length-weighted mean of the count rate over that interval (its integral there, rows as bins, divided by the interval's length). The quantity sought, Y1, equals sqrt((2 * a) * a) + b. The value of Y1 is 24.2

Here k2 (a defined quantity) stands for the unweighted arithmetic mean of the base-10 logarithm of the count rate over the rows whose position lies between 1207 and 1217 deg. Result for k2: 1.36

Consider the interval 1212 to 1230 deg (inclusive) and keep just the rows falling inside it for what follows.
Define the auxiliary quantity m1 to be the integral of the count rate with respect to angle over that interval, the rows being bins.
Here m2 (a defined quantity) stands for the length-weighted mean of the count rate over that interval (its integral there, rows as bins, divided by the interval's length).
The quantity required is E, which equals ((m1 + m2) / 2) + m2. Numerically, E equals 182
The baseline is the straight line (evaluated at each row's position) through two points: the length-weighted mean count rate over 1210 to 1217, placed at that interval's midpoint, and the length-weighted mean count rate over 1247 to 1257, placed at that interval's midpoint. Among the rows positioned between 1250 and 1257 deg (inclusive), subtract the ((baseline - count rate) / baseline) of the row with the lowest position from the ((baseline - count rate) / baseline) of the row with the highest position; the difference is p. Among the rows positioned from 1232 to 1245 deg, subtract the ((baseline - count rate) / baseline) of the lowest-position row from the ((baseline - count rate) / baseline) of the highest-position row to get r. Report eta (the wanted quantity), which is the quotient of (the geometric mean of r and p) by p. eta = -2.7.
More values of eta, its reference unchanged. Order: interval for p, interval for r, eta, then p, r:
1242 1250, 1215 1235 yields -2.6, 0.00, 0.0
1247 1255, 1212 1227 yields 2.1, 0.08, 0.3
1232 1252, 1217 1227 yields -0.5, -0.18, -0.1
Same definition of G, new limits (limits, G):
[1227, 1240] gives 11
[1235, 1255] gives 14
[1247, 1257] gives 15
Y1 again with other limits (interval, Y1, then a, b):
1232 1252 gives 40.3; 10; 26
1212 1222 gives 28.6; 8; 18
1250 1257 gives 31.4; 2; 28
